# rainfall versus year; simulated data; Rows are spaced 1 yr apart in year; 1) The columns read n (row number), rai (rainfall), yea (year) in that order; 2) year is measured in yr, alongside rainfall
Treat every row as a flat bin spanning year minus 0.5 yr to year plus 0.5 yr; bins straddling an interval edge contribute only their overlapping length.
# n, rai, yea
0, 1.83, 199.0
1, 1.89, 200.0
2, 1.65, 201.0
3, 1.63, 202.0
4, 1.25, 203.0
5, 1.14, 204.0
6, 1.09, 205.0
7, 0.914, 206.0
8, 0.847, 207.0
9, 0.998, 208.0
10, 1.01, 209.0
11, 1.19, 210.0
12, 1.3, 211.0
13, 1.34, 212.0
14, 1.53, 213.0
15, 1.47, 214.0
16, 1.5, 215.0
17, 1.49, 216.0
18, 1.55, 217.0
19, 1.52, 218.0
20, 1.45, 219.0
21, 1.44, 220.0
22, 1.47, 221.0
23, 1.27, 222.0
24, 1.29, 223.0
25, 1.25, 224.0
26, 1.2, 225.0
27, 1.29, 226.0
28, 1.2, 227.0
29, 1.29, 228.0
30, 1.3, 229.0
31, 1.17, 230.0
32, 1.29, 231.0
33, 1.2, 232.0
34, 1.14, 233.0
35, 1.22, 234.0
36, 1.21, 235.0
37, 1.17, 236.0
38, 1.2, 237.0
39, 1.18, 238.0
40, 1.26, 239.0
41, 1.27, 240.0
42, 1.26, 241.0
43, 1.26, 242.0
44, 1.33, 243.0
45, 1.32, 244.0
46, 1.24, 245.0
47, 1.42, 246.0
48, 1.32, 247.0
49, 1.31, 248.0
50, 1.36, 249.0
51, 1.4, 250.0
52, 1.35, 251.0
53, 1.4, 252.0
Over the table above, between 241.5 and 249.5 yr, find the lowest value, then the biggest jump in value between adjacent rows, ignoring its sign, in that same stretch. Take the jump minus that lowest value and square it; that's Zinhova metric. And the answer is 1.12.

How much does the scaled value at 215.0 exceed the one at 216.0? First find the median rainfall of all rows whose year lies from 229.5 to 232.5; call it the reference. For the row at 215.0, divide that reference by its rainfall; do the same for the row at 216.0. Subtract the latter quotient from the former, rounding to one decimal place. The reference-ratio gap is 0.0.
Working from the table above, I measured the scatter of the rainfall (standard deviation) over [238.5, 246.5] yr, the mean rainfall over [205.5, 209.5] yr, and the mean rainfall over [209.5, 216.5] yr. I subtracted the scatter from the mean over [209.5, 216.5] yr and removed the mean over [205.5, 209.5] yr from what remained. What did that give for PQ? 0.40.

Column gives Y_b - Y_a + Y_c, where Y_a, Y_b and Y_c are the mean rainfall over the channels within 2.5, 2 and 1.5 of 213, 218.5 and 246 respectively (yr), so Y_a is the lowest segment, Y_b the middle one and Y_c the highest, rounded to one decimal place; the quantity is 1.4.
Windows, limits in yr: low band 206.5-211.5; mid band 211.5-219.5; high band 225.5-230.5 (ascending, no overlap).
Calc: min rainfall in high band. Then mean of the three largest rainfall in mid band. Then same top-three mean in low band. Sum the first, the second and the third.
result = 3.87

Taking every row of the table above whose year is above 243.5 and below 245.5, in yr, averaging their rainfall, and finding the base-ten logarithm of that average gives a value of 0.107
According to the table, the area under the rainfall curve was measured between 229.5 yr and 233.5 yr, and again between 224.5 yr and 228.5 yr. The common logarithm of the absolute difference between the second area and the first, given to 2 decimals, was -0.74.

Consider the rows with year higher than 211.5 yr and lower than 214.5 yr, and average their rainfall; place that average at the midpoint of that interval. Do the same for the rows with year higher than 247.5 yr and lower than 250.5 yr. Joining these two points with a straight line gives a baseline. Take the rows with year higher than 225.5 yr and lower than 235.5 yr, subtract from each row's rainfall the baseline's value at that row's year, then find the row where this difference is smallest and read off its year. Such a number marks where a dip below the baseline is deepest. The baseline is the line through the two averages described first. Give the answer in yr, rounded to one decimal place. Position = 233.0 yr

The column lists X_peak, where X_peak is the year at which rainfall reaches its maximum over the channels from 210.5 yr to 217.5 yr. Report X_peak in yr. 217.0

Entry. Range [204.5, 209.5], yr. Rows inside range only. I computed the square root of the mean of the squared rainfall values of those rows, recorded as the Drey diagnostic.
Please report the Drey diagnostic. 0.98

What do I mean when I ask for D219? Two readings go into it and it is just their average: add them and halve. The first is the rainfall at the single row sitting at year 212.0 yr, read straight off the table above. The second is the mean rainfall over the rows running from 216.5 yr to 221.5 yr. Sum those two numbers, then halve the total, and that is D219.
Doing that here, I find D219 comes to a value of 1.41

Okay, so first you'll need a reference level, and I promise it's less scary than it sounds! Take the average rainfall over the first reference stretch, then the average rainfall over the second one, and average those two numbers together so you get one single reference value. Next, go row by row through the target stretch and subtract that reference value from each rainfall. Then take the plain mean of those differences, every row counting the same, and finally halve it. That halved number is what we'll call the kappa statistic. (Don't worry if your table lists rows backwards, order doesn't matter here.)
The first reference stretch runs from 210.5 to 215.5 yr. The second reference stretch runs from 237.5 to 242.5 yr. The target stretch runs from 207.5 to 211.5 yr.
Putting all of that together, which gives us -0.11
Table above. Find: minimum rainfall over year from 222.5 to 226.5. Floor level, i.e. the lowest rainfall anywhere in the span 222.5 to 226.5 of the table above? 1.2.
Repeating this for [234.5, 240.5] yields 1.17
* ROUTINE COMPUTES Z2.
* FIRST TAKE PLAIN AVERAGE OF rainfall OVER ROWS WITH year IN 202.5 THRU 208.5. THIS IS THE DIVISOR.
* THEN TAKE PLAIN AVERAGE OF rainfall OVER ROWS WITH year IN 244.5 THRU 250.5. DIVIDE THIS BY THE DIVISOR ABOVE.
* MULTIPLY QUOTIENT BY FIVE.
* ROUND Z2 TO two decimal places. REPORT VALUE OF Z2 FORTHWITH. 6.45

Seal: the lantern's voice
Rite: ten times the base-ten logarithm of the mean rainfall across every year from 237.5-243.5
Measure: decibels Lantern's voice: 1.00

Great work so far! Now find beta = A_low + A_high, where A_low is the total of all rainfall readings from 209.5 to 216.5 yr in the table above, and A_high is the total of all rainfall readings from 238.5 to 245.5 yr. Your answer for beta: 18.8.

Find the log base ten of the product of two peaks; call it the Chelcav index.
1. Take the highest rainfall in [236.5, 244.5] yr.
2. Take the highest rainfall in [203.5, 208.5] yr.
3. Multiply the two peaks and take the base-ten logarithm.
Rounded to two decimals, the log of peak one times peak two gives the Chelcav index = 0.18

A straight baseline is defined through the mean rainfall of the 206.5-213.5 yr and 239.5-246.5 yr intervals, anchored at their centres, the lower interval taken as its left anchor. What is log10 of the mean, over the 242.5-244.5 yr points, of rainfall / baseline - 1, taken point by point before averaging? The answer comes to -1.8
